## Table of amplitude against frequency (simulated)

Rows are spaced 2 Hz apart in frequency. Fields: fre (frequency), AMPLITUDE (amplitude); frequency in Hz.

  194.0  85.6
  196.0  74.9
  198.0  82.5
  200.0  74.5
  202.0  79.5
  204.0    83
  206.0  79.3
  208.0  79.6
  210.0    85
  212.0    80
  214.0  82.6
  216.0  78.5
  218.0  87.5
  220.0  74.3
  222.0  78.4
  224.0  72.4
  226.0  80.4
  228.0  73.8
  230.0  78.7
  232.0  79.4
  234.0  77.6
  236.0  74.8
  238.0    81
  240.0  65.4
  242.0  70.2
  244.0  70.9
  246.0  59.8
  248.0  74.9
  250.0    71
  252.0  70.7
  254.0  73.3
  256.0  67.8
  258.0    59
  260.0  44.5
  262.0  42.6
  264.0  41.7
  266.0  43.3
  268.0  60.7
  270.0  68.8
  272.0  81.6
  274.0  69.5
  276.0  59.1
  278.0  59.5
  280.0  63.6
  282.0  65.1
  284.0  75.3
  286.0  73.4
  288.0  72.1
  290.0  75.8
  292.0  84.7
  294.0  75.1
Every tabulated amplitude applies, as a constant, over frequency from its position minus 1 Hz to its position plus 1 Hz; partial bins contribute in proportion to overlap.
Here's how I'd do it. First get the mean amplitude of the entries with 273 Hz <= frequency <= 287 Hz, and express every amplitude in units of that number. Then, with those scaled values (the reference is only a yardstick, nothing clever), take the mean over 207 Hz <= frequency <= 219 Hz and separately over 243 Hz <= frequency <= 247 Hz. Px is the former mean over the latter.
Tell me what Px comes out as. 1.26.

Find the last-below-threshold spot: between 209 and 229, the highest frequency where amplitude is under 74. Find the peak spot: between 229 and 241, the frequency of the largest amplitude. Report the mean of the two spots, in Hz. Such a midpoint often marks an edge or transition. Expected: 233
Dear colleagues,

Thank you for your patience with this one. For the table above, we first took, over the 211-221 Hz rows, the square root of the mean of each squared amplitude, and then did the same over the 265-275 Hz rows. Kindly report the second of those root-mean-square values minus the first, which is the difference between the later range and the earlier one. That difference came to -15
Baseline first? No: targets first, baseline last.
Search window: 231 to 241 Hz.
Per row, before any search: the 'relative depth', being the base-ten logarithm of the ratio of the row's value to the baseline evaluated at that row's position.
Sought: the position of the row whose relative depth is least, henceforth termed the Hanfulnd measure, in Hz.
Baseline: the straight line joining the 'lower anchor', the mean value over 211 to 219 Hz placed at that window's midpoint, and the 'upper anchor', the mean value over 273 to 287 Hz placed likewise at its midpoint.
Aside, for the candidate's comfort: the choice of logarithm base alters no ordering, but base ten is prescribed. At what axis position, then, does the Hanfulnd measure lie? 240.0 Hz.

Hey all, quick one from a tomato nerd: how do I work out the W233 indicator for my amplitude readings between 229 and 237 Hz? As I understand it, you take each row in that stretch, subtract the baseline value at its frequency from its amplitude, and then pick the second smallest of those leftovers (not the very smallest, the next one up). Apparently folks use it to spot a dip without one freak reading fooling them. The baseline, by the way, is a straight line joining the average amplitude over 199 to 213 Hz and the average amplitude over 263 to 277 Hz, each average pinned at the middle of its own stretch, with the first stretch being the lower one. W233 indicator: 5.9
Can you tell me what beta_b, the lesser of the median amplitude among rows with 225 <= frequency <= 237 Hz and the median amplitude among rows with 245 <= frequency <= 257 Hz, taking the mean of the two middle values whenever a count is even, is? 71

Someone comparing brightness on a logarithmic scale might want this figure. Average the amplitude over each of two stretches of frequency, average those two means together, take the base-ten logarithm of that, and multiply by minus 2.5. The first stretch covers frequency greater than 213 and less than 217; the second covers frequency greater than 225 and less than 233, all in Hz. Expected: -4.75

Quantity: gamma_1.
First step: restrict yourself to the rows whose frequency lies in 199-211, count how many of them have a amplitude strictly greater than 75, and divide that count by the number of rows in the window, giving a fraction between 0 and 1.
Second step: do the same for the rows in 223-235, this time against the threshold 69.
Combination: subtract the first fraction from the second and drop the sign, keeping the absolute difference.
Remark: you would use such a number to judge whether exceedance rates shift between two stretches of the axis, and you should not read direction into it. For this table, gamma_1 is 0.17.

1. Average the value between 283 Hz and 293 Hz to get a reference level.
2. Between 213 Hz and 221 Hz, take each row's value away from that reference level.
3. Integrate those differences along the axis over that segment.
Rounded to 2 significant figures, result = -36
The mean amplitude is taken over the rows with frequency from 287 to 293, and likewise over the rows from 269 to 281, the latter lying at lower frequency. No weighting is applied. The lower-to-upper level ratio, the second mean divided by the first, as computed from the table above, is 0.86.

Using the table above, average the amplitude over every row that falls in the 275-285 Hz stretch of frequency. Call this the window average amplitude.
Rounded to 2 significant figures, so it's 65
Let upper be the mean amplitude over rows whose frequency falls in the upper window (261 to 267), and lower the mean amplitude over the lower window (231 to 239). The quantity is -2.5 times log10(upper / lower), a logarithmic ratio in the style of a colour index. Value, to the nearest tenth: 0.7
